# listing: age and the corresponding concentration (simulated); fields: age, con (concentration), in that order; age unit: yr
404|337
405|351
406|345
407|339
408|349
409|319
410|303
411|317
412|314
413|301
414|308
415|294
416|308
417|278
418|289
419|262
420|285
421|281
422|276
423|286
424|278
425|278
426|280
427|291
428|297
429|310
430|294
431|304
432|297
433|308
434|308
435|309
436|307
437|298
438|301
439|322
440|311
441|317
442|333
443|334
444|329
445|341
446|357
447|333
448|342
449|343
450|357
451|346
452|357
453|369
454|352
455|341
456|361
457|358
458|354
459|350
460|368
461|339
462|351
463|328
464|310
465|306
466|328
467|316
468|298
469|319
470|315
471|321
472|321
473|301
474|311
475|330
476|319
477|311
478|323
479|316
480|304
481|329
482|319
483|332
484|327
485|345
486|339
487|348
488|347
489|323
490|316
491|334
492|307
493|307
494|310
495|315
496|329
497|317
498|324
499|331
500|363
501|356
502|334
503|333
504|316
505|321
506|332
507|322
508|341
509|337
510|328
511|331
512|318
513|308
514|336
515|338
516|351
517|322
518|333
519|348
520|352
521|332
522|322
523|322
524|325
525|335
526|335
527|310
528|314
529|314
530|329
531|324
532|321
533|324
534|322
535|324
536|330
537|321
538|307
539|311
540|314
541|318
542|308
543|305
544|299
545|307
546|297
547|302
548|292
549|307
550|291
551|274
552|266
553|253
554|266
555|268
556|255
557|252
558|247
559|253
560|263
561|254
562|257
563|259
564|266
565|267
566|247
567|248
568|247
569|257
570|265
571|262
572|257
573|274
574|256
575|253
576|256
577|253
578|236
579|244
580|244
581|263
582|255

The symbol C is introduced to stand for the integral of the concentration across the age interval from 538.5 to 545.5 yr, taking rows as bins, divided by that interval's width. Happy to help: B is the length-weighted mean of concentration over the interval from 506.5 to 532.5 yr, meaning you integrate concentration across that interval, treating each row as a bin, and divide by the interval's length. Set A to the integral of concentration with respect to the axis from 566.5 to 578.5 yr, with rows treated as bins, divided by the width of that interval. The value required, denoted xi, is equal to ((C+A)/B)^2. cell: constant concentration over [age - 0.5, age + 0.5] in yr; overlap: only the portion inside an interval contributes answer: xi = 2.9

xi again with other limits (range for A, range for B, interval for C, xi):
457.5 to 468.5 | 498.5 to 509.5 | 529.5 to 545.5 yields 3.7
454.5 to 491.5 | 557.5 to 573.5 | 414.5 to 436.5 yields 5.8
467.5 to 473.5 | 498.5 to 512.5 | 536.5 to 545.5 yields 3.5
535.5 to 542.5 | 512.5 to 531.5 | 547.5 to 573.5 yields 3.1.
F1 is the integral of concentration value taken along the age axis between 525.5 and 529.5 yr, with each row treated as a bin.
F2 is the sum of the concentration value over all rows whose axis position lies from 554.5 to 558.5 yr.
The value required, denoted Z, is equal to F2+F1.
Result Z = 2295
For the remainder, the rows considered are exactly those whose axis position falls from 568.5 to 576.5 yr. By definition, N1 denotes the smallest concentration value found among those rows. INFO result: 253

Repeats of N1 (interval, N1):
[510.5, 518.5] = 308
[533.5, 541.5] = 307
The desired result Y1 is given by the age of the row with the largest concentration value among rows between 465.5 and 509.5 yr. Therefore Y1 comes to 500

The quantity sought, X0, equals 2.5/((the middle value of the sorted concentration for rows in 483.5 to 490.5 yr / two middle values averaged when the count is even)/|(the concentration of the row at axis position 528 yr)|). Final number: 2.32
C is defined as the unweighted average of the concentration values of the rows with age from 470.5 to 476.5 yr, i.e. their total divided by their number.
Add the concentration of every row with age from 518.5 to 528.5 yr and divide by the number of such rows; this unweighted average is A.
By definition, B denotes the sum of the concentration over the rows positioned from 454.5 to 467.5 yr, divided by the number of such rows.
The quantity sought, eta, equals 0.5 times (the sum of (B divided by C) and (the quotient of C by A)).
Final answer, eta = 1.02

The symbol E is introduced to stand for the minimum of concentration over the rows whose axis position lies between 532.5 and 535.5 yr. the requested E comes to 322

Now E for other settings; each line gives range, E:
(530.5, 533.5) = 321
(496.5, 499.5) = 317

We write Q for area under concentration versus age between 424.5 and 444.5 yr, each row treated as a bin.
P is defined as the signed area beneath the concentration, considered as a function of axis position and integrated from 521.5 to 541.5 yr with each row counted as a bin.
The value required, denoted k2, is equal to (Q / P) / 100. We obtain 0.0095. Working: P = 6422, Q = 6128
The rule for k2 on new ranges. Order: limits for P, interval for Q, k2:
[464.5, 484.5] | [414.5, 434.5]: 0.0091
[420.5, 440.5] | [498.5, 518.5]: 0.0112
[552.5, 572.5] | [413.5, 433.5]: 0.0113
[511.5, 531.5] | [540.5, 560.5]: 0.0086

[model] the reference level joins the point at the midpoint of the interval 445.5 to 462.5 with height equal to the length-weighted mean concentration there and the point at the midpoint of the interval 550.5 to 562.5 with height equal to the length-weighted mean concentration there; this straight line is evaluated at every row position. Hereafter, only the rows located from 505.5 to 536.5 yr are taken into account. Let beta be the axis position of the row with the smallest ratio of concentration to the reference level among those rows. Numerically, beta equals 513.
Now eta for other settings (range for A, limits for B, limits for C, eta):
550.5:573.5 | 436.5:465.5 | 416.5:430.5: 1.14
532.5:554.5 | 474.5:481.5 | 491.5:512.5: 1.03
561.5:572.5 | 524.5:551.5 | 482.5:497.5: 1.11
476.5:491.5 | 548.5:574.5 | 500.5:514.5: 0.90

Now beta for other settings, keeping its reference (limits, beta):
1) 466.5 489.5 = 468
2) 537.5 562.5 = 558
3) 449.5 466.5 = 465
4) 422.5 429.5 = 424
